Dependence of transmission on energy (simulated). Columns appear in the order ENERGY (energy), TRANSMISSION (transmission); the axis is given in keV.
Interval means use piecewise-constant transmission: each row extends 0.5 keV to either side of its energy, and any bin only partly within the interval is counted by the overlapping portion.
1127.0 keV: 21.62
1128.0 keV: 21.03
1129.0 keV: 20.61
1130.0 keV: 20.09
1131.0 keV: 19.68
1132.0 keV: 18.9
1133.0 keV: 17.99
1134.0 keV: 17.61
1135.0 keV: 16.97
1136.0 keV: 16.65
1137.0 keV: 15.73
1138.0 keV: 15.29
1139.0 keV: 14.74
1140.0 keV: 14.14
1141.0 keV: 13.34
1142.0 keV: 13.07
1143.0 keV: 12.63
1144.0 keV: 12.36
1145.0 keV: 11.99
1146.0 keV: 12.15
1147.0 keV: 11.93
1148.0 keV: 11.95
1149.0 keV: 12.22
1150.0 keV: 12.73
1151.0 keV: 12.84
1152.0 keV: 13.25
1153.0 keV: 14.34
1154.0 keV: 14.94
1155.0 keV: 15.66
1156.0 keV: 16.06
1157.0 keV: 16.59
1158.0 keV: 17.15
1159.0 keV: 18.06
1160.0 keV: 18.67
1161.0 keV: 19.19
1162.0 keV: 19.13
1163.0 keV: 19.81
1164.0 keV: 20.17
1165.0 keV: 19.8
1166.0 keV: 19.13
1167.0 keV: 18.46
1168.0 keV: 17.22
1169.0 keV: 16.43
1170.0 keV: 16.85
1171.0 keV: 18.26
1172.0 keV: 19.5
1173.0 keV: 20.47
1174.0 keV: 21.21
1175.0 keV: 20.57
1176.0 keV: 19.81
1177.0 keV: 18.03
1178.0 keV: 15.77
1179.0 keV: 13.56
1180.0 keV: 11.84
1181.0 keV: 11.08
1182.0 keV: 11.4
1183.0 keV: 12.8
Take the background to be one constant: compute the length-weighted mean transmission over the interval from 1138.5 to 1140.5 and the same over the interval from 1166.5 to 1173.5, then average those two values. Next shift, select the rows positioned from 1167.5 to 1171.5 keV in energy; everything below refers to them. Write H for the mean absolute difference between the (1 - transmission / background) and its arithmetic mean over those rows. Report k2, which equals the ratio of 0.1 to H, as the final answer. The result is 3.0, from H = 0.03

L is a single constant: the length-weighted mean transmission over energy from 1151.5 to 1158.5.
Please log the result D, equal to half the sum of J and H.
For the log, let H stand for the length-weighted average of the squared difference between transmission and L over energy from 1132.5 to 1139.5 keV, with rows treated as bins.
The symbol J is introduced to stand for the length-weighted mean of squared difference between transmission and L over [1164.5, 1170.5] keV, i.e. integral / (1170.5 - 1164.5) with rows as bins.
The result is 5.2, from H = 2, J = 8.0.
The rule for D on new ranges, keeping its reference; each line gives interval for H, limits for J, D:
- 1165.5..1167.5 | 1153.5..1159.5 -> 6.7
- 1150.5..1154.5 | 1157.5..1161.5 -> 5.9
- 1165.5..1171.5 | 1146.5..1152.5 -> 7.5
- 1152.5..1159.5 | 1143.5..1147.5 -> 6.5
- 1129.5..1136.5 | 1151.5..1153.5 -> 6.3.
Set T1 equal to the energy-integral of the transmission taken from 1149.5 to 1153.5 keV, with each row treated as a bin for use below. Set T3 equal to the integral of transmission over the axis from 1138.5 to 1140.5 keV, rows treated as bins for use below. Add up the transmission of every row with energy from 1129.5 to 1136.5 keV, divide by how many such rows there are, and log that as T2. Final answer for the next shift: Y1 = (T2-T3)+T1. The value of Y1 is 43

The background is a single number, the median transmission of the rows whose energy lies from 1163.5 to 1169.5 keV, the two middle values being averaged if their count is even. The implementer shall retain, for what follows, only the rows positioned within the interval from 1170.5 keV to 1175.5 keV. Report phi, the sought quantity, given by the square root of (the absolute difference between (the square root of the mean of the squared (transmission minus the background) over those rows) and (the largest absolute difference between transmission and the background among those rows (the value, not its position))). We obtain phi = 0.91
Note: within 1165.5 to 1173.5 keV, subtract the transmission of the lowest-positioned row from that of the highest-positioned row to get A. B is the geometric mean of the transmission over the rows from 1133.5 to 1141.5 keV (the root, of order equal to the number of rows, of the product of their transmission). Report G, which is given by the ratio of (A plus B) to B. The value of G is 1.09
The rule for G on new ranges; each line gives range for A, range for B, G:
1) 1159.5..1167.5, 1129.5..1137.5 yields 0.99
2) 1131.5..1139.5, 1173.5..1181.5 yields 0.74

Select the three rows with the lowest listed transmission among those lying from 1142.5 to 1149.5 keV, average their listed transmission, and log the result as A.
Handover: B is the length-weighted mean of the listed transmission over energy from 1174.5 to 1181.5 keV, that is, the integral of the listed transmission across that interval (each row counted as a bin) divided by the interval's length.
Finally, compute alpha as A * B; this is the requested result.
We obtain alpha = 189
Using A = 12.0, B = 16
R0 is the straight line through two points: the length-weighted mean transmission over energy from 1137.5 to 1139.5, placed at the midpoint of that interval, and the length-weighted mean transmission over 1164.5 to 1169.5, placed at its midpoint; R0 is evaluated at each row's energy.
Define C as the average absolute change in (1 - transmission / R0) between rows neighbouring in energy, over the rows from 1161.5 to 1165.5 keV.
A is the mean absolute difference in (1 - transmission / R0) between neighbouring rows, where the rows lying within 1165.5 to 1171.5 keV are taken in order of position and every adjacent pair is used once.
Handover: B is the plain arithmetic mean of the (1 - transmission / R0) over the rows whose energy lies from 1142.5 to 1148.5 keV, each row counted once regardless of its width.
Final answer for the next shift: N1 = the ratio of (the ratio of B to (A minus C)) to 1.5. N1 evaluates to 5.8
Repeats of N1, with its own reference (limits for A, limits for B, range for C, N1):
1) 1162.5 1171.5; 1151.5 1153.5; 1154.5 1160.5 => 8.2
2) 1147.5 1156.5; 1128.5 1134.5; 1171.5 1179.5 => 5.0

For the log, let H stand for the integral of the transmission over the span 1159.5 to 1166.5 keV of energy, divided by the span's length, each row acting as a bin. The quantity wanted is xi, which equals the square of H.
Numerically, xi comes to 377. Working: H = 19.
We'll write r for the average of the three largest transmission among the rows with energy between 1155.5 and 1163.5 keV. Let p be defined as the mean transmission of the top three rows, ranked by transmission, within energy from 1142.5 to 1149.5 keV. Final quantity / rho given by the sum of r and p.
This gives 31.8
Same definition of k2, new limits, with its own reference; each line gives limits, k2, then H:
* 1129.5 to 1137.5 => 1.3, 0.07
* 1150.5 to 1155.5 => 1.8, 0.06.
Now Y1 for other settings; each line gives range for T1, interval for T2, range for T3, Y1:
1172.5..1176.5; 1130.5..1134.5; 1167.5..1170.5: 50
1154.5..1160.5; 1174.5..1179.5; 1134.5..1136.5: 86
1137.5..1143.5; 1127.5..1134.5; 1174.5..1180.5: 3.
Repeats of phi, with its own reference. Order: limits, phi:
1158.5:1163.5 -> 0.64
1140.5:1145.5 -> 0.82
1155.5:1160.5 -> 0.98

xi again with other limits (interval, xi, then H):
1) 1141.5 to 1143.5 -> 165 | 13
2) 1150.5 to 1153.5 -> 182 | 13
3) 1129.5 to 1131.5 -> 395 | 20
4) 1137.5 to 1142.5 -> 199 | 14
